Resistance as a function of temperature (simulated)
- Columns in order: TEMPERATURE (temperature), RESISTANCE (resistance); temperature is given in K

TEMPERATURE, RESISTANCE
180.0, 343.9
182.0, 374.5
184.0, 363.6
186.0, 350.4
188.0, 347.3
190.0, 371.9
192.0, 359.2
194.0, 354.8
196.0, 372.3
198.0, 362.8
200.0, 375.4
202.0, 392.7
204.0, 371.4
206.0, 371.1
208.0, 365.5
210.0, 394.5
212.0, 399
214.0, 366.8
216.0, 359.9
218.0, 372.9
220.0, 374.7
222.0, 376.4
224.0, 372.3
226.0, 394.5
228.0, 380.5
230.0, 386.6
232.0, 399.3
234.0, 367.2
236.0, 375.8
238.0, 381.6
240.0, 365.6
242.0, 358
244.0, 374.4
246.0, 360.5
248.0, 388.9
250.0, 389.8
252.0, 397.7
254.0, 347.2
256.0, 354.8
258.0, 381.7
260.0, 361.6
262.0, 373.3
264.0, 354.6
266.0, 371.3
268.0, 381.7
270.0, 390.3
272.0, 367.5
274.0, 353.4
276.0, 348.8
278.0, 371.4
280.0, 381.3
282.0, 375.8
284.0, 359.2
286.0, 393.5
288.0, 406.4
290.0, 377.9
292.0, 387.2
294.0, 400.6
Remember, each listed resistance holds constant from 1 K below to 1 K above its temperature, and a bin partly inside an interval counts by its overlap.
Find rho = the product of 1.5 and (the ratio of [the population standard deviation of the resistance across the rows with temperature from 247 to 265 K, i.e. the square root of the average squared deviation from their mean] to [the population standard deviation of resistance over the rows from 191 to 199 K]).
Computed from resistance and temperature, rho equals 4.0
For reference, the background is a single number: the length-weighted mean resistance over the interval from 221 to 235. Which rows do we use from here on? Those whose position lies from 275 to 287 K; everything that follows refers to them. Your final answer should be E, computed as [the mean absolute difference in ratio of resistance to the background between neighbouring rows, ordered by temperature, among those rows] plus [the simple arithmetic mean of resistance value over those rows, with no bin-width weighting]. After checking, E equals 372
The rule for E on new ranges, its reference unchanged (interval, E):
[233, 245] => 370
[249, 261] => 372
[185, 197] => 359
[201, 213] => 382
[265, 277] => 369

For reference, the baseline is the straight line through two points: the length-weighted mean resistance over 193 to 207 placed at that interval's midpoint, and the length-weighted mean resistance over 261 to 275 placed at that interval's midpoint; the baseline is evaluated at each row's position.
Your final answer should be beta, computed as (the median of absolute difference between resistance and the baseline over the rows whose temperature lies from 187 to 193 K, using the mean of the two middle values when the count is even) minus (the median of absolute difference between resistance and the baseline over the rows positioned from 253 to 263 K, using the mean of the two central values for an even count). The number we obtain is 1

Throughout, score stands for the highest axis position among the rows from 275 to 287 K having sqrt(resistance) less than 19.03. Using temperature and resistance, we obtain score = 284.0 K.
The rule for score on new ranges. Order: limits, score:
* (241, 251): 246.0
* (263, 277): 276.0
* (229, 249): 246.0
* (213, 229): 216.0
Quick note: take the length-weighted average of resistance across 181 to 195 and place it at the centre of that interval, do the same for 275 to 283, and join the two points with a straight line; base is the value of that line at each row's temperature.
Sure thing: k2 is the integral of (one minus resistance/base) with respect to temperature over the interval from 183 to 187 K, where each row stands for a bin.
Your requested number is 0.03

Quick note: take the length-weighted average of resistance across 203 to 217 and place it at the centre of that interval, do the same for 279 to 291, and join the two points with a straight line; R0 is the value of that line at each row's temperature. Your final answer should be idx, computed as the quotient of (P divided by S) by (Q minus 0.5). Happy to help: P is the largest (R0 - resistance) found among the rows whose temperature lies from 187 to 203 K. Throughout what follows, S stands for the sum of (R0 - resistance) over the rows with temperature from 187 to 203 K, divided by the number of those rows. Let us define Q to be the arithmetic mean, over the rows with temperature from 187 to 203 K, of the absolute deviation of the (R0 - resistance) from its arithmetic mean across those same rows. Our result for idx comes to 0.36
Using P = 26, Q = 10.8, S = 7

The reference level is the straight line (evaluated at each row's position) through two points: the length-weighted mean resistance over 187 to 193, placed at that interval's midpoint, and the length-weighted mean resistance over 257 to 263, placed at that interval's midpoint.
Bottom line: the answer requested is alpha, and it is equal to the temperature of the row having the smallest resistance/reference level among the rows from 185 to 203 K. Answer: 188.0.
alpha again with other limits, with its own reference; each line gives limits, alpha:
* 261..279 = 276.0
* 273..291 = 276.0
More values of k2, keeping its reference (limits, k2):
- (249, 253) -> -0.30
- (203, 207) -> -0.10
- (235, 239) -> -0.15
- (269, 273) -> -0.11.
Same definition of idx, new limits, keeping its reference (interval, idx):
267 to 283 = 0.31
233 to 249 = 0.37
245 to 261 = 0.30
